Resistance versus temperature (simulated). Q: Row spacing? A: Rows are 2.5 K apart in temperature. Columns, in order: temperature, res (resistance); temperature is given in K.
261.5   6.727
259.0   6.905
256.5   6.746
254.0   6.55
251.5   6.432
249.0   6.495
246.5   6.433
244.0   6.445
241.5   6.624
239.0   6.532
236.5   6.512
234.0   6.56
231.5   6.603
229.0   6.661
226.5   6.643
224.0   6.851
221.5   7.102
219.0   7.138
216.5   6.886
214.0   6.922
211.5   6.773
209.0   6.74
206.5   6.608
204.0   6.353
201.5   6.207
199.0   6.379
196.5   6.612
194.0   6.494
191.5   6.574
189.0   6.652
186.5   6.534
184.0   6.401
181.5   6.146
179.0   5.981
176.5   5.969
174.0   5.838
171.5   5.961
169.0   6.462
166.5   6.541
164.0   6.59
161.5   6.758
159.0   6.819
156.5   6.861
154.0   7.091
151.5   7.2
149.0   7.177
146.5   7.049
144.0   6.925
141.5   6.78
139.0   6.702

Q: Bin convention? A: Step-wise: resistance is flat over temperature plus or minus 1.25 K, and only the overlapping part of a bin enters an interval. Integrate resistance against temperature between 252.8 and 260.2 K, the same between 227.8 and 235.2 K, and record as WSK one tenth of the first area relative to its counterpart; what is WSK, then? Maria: 0.102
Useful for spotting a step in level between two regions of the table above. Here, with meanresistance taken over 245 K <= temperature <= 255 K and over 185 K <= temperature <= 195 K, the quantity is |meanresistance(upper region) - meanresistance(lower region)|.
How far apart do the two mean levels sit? 0.09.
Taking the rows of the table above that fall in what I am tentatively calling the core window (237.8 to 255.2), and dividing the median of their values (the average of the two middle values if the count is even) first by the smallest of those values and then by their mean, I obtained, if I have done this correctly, 0.155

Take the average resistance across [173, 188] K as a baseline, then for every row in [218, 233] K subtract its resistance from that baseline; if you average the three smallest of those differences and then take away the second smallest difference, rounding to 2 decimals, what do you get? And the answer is 0.07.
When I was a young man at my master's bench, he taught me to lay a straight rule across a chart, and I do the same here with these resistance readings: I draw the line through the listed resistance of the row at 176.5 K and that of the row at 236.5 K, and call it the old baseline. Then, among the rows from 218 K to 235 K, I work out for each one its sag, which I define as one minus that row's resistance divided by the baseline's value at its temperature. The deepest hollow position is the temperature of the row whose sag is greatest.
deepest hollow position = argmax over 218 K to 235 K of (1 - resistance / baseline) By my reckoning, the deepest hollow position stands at 234.0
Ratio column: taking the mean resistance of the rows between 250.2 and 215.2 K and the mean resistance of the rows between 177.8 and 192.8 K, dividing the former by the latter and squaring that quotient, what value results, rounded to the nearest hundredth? 1.09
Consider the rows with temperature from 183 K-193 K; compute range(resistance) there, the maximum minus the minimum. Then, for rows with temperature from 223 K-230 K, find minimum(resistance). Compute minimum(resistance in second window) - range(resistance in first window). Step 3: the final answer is 6.4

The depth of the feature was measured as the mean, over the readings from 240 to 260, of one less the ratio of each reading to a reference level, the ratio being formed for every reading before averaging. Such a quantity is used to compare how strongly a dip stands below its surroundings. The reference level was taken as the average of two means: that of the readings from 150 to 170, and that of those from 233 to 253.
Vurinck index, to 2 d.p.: 0.01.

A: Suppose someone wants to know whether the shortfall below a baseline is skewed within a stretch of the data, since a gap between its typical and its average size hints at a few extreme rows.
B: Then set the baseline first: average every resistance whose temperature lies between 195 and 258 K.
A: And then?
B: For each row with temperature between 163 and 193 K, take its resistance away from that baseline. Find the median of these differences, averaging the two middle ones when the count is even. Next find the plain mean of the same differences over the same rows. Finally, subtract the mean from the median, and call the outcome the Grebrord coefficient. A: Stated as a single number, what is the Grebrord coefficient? -0.13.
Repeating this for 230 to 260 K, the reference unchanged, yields 0.03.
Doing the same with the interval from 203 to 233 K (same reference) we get 0.02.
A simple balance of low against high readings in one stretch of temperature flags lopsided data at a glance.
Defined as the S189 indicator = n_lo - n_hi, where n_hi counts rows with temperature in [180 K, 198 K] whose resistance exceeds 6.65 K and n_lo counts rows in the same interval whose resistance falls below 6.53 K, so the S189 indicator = 2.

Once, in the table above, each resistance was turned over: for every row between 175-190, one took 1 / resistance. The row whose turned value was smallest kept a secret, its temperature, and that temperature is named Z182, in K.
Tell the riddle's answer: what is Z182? 189.0 K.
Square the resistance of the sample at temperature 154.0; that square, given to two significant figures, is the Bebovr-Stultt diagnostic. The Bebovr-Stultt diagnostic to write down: 50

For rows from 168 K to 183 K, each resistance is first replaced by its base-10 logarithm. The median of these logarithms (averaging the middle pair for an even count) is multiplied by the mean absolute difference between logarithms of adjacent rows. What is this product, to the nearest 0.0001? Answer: 0.0103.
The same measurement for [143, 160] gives 0.0057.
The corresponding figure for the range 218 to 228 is 0.0088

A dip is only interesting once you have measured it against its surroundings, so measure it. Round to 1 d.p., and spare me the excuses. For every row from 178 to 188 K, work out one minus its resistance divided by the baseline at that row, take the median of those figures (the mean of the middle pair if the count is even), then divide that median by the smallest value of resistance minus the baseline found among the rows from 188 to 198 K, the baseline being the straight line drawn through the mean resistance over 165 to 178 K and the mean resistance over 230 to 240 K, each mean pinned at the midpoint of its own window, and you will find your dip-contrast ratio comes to 0.0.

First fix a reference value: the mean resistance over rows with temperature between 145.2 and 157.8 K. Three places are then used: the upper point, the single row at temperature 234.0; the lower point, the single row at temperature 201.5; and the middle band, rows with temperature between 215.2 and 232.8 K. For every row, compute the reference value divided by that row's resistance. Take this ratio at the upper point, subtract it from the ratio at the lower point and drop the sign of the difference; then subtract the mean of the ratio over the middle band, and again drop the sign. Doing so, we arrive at 0.97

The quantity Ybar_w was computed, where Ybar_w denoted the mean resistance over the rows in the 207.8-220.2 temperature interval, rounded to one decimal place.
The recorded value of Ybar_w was 6.9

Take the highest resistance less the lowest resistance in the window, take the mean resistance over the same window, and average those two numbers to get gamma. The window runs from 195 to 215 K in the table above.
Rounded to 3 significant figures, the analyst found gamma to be 3.64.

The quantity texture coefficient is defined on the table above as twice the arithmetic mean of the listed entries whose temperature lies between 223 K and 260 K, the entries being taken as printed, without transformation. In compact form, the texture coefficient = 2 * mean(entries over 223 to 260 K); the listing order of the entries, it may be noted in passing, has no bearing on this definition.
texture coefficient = 13.2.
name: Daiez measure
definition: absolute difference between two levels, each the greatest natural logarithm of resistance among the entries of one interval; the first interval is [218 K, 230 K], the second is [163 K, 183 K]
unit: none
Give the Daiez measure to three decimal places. 0.080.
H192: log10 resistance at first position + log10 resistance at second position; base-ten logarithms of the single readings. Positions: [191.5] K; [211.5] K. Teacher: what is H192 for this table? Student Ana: 1.65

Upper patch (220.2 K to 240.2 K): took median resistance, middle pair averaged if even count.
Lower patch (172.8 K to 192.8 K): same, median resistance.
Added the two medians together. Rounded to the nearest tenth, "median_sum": 12.9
